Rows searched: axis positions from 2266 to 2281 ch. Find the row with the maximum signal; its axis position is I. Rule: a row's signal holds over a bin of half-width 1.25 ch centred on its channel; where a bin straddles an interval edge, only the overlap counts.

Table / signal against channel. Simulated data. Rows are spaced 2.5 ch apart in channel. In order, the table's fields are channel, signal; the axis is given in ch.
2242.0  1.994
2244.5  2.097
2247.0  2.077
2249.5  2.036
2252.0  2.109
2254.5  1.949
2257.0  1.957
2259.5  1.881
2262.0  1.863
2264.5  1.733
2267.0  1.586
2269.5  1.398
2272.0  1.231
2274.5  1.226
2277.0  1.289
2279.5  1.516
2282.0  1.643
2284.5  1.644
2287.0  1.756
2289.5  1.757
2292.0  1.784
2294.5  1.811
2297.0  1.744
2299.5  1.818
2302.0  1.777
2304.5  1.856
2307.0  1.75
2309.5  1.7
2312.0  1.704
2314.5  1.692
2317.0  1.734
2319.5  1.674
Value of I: 2267.0 ch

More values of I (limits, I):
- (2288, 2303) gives 2299.5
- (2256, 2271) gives 2257.0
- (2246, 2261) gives 2252.0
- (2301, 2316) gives 2304.5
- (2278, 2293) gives 2292.0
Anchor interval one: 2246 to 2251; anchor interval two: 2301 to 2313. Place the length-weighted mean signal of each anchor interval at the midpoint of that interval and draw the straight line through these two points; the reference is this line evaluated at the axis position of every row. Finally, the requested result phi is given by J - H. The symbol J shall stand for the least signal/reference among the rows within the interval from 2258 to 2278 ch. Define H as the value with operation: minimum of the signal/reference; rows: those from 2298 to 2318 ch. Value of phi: -0.3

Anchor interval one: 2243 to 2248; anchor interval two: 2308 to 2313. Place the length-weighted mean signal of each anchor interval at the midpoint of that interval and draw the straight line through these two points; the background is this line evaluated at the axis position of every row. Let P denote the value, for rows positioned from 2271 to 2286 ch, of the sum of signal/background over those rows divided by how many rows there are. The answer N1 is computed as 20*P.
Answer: 15.1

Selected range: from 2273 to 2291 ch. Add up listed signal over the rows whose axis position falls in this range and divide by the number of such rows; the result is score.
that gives 1.55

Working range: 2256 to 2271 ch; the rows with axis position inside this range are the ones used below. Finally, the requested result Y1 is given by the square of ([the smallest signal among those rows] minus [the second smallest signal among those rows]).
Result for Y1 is 0.0353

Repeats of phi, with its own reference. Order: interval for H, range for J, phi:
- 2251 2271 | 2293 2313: 0.2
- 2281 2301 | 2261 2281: -0.2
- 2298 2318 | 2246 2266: -0.1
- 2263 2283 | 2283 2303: 0.2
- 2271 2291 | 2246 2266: 0.2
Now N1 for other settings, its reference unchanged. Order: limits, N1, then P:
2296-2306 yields 20.4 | 1.02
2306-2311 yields 20.1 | 1.00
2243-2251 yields 20.0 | 1.00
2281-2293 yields 18.7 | 0.93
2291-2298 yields 19.8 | 0.99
